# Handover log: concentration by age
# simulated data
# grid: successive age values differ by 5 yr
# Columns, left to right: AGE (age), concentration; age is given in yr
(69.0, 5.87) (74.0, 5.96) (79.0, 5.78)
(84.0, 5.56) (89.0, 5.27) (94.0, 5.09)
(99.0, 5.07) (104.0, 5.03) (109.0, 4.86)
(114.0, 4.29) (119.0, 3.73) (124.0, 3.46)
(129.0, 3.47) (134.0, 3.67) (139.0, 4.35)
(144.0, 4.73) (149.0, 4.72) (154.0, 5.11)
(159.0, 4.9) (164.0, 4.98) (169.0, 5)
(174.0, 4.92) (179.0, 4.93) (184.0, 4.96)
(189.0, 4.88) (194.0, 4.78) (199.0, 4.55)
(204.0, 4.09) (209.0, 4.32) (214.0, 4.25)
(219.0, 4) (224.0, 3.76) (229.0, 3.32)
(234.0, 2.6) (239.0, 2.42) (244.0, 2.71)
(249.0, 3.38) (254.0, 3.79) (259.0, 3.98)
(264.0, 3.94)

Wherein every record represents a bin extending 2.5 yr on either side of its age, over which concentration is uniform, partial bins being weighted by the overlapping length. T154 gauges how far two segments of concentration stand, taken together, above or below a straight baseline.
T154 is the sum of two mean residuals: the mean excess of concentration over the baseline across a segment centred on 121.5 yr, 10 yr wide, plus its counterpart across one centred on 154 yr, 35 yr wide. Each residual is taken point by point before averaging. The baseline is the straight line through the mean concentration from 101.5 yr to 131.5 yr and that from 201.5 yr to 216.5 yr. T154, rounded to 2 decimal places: 0.11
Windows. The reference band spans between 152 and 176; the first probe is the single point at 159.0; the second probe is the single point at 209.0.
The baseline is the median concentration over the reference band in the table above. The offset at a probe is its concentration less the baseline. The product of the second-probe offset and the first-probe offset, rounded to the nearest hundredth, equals 0.05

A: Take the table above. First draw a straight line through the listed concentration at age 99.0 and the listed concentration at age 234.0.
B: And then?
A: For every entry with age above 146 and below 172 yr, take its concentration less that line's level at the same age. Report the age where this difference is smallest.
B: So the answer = 149.0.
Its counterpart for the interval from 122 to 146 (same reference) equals 124.0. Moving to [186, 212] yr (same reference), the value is 204.0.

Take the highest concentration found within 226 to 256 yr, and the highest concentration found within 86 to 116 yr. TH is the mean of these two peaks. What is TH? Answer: 4.5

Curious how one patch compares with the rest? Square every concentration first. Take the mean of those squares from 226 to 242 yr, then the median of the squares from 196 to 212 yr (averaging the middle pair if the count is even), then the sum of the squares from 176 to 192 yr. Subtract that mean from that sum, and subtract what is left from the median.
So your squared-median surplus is -46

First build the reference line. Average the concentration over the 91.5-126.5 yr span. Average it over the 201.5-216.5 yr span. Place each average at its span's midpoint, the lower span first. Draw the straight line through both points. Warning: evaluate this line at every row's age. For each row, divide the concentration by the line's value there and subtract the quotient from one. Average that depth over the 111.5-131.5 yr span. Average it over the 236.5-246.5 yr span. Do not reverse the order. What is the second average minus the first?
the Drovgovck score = 0.21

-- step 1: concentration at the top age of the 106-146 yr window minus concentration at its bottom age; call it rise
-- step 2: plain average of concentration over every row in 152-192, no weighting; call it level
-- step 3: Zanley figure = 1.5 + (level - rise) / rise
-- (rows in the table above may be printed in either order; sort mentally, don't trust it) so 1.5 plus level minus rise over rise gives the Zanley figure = -38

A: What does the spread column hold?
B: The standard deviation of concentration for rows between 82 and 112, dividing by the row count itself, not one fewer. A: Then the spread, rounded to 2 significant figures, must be 0.22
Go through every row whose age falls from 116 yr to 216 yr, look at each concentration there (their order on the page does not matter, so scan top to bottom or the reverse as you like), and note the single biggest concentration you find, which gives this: 5.11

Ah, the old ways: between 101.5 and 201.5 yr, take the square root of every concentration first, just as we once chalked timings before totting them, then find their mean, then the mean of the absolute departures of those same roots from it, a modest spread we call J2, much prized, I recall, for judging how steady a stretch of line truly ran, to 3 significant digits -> 0.107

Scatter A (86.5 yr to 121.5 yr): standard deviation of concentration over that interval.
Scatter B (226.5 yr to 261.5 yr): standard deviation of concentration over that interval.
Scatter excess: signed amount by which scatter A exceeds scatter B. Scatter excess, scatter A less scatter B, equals -0.05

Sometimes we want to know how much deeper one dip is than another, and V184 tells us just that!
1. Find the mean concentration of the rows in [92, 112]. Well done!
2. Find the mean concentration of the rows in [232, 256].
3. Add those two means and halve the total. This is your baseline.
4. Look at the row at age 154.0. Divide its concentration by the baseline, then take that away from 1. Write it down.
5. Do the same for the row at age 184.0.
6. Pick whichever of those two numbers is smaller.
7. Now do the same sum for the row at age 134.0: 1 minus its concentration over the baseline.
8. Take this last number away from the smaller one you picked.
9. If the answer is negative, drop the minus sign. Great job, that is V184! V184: 0.36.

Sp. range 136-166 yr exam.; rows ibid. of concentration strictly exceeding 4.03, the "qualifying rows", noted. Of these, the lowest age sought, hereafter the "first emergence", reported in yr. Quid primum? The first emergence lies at 139.0 yr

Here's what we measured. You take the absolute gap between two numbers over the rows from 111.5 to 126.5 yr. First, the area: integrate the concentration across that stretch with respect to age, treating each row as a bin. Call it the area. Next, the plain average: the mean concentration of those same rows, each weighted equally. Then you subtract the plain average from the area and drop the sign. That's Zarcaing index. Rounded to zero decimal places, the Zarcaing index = 54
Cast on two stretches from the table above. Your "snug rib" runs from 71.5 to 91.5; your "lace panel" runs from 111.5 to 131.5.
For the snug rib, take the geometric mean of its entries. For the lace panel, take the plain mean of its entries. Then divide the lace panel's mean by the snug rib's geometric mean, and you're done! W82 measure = 0.66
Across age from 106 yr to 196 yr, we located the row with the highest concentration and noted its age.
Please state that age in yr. 154.0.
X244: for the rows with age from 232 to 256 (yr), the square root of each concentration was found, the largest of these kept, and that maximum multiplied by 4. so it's 7.79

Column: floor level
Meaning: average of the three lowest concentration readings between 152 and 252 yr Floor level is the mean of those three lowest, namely 2.58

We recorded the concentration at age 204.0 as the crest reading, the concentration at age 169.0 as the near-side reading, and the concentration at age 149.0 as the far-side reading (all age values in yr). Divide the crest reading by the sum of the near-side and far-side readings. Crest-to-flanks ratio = 0.42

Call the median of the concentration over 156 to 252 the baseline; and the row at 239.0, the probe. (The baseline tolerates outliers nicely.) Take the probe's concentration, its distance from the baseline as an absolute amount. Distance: 1.9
